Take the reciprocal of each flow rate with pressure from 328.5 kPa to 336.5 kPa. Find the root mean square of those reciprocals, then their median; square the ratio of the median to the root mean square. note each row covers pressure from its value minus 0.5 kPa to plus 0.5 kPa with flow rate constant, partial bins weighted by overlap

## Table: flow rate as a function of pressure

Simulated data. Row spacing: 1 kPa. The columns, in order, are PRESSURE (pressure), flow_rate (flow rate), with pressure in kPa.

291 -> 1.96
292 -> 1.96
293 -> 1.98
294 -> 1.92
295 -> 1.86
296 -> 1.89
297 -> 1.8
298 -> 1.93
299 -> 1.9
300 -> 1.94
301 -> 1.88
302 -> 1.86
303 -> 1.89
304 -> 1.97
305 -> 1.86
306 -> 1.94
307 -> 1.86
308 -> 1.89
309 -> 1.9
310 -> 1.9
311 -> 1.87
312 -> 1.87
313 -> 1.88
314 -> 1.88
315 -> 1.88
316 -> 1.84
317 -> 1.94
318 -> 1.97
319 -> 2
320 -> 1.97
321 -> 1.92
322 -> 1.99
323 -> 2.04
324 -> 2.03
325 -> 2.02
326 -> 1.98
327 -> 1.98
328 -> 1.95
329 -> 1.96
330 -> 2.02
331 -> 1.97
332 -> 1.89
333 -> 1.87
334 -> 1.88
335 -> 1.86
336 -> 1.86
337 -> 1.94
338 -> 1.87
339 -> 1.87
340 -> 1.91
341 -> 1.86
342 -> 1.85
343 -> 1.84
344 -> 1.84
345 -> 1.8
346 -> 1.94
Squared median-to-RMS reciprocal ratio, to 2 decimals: 1.03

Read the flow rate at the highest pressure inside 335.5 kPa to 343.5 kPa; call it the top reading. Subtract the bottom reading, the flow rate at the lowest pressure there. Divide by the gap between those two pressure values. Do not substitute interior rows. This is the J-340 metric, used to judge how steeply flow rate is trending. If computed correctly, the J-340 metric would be -0.003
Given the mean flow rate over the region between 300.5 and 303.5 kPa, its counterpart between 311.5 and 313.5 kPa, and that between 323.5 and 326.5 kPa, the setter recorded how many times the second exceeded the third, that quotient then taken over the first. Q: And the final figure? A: 0.497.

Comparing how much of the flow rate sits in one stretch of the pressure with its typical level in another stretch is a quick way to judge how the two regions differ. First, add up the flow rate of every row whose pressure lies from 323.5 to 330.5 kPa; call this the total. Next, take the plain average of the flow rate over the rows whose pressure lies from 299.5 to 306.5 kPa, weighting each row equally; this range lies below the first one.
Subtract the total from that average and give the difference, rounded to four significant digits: -12.03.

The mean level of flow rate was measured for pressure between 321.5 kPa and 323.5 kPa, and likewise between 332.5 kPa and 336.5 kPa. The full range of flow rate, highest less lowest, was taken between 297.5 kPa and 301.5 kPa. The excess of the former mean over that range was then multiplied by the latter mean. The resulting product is 3.65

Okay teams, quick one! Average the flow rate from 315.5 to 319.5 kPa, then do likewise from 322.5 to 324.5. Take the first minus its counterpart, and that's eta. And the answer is -0.10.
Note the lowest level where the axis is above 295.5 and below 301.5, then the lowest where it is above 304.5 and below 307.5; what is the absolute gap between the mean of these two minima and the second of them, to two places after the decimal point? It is 0.03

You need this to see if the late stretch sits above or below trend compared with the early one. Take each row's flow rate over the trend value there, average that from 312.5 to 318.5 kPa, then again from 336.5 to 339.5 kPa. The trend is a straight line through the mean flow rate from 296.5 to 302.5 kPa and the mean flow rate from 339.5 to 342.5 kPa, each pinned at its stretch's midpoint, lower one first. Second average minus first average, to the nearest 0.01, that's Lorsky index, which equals 0.00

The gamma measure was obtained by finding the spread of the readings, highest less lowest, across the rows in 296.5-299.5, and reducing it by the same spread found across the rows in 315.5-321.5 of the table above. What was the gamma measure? -0.030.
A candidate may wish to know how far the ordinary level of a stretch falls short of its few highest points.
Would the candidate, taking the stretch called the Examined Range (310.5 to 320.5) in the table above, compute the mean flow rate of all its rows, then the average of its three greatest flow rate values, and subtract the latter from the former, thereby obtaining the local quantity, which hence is -0.070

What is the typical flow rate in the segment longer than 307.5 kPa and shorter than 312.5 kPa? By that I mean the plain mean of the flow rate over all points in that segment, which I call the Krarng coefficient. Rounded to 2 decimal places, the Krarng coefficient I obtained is 1.89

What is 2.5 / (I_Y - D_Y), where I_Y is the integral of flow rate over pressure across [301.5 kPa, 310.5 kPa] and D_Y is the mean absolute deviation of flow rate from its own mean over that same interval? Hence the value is 0.15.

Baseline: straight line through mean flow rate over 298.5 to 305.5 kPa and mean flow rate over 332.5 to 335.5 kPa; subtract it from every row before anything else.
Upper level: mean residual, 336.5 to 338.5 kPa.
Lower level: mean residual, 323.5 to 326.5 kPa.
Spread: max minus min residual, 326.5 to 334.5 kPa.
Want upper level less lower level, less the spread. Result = -0.24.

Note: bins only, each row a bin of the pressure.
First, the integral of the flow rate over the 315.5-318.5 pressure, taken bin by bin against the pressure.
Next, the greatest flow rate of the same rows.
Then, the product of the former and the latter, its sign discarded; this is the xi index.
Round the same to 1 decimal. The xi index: 11.3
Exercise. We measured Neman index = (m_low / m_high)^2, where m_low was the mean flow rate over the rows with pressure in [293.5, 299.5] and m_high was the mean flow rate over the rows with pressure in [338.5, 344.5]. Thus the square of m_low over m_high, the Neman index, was 1.02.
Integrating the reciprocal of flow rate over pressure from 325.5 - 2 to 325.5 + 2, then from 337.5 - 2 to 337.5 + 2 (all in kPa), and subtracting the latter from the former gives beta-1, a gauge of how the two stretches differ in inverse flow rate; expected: -0.12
